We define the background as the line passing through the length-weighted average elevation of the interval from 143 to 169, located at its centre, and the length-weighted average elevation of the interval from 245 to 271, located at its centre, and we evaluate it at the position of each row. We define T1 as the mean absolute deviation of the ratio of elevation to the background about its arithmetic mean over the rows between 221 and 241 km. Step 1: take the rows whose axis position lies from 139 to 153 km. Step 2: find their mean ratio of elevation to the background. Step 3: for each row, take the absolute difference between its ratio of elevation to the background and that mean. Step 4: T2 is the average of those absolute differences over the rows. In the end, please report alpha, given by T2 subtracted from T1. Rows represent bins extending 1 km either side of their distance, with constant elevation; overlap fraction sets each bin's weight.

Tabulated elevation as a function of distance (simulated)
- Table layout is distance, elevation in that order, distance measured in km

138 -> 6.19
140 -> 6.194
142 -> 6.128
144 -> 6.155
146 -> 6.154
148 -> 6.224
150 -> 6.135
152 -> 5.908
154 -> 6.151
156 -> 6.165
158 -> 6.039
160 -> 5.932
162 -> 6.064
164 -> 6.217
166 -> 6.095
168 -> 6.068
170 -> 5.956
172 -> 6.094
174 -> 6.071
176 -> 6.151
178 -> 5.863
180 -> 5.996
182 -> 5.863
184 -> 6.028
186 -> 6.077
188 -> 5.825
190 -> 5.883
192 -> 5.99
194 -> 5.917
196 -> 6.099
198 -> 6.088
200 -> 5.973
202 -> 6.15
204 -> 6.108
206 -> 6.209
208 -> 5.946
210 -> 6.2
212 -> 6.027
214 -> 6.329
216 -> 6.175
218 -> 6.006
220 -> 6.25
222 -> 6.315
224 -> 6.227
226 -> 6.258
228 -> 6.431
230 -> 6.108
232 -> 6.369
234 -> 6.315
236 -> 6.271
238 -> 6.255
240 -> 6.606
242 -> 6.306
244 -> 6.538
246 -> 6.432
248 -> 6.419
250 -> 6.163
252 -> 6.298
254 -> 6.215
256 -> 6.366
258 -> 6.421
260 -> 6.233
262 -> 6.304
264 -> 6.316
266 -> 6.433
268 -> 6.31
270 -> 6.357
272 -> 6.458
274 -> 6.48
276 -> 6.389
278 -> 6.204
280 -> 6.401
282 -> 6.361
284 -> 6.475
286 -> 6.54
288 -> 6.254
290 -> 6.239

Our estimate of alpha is 0.0037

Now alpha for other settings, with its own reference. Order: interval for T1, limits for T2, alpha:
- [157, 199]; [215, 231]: 0.0006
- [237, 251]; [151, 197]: 0.0031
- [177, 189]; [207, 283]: 0.0004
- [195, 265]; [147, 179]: 0.0010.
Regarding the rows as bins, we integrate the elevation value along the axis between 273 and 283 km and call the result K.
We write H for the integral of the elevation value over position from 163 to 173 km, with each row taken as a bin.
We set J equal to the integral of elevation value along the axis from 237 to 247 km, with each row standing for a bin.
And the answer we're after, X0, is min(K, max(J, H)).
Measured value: 63.7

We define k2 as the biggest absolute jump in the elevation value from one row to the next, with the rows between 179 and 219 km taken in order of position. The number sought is 0.30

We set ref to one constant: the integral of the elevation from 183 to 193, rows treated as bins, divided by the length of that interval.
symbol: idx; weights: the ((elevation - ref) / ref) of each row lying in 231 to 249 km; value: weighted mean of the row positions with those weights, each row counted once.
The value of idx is 240.6 km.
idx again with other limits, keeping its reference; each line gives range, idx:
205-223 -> 215.2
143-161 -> 149.8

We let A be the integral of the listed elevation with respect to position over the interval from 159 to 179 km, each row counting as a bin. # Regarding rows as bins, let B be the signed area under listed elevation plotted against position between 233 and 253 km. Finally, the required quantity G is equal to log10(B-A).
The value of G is 0.79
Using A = 121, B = 127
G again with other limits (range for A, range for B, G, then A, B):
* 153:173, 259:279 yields 0.73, 122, 127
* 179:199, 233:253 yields 0.89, 120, 127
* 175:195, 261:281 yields 0.91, 119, 127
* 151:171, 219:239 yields 0.64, 121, 126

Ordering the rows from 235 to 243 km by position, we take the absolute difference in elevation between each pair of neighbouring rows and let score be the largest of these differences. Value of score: 0.35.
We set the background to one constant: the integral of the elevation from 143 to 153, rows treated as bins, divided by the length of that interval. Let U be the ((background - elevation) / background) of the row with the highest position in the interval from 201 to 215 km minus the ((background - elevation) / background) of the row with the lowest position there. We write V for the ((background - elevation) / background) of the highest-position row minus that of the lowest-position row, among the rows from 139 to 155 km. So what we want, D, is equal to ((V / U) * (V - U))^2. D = 0.000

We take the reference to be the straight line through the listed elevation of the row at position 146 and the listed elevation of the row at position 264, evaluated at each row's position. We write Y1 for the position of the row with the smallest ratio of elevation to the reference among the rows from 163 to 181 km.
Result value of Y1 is 178 km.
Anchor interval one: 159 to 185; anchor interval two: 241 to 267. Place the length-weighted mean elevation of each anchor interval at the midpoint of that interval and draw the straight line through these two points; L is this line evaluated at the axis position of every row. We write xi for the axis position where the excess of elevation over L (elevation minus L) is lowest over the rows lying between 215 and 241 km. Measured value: 218 km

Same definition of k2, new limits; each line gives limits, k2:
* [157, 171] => 0.15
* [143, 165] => 0.24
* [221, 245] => 0.35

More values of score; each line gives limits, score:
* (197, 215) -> 0.30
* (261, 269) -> 0.12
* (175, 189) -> 0.29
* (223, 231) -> 0.32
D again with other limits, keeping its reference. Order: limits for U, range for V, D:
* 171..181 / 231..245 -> 0.006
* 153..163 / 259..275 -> 0.024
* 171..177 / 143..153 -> 0.046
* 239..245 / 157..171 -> 0.000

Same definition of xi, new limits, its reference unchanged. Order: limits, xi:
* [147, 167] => 160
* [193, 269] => 208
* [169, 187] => 182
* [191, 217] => 208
